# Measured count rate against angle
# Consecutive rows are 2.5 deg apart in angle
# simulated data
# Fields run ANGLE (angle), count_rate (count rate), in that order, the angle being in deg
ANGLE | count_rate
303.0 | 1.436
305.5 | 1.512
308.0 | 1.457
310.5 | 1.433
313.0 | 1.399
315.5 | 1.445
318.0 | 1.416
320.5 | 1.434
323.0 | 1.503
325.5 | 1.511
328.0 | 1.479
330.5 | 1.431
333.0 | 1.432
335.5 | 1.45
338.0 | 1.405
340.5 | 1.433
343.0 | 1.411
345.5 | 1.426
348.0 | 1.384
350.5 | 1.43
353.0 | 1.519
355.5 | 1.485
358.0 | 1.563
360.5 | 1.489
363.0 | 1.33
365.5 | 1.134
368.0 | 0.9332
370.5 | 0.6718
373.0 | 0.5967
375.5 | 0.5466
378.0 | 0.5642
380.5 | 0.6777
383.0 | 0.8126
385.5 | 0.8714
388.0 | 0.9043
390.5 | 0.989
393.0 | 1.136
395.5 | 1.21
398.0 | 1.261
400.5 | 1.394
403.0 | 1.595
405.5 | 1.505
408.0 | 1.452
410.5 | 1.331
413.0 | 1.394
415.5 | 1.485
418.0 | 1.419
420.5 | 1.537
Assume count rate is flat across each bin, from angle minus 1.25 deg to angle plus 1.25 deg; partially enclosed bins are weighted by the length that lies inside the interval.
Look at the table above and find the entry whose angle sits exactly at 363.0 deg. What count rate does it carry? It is 1.33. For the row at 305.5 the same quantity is 1.512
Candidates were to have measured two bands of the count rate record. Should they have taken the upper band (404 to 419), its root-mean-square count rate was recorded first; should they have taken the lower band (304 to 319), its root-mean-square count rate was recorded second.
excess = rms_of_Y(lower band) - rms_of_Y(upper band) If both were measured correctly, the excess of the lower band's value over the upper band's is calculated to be 0.0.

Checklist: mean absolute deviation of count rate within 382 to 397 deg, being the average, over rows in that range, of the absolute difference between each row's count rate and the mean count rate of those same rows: 0.12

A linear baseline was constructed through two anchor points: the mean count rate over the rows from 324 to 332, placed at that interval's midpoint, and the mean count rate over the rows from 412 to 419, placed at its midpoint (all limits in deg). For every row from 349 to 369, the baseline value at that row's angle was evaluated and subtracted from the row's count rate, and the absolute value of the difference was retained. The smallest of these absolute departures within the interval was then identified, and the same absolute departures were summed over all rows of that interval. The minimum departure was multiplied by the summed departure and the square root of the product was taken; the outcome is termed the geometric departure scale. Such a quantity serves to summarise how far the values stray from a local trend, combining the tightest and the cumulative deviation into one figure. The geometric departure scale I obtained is 0.17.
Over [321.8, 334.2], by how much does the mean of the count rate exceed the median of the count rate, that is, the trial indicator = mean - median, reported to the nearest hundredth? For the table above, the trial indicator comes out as -0.01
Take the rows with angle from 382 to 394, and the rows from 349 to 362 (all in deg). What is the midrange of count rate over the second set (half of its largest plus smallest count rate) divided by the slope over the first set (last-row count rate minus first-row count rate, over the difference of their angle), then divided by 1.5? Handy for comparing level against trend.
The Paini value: 30.8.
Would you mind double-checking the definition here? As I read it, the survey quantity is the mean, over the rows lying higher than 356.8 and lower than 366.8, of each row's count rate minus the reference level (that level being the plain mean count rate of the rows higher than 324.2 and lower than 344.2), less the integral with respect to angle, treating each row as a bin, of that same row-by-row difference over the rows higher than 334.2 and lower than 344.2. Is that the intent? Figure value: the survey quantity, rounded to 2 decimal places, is 0.13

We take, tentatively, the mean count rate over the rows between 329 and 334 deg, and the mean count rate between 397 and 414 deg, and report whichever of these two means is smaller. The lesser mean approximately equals 1.42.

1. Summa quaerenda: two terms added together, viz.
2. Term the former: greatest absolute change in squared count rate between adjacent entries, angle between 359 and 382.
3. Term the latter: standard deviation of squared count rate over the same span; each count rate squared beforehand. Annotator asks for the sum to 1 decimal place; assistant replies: 1.2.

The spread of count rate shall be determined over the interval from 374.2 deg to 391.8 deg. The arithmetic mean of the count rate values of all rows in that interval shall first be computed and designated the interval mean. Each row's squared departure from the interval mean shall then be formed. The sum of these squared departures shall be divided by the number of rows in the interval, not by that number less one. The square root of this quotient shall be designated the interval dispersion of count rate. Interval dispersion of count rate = 0.16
